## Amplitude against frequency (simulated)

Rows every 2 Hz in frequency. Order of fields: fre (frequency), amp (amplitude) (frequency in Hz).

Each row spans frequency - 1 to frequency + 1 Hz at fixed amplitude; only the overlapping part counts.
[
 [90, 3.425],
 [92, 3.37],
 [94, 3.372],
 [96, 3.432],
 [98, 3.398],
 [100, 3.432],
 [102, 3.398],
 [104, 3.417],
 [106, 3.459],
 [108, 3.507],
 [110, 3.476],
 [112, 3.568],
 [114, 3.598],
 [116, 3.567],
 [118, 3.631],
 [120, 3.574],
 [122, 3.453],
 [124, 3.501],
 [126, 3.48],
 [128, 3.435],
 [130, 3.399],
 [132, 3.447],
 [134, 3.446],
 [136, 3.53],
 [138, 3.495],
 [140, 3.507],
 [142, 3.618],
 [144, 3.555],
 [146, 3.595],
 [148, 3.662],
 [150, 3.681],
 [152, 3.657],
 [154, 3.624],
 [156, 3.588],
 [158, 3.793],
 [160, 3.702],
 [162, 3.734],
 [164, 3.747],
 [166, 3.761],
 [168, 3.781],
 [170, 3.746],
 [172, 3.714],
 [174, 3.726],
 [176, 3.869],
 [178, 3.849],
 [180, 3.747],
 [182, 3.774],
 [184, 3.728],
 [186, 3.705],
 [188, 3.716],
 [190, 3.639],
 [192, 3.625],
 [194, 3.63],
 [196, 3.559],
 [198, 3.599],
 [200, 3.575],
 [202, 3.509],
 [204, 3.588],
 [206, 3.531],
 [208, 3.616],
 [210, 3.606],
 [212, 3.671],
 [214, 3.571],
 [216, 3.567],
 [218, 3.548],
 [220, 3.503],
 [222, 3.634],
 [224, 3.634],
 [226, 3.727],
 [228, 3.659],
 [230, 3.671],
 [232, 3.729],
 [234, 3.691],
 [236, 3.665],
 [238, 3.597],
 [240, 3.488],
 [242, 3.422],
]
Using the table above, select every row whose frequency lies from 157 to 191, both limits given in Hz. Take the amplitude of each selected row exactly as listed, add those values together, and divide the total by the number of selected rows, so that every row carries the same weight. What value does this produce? 3.75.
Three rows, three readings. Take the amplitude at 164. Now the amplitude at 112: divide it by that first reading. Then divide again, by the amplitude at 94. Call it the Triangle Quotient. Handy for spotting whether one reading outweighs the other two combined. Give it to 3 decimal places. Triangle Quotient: 0.282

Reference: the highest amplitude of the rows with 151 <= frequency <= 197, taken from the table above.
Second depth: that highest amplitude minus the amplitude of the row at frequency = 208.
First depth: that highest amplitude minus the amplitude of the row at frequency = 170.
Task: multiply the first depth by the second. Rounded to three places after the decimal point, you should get 0.031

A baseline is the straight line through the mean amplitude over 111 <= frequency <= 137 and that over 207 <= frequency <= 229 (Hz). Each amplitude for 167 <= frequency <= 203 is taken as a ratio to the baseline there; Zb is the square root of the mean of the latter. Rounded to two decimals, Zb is 1.02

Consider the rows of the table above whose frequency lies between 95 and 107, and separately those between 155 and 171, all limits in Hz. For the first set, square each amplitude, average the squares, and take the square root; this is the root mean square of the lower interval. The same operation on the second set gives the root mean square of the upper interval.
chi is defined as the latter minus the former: 0.31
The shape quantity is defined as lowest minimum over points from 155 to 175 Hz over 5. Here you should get 0.718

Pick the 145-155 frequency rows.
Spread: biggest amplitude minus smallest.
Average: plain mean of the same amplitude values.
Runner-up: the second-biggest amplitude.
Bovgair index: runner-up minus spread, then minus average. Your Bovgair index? -0.068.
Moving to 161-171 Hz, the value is -0.040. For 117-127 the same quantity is -0.132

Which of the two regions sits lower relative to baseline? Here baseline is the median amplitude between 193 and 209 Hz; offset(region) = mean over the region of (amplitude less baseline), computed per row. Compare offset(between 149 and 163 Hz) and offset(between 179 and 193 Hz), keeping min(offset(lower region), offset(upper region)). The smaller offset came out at 0.10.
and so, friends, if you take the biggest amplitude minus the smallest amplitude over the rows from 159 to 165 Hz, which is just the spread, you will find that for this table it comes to 0.045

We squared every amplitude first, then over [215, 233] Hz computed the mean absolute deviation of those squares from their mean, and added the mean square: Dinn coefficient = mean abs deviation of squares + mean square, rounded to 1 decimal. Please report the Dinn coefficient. 13.6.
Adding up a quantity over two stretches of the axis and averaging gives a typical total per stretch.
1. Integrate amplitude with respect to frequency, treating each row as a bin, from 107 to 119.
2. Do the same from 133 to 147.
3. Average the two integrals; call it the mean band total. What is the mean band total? 46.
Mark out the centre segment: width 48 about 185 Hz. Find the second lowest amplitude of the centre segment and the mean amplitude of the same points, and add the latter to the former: 7.22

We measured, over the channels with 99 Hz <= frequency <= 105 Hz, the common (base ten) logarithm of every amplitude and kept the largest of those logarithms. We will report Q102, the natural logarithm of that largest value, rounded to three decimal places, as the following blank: -0.624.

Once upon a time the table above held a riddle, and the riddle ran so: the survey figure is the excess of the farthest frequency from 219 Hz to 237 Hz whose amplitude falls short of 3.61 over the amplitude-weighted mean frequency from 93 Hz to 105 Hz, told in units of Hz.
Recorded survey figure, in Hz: 121.0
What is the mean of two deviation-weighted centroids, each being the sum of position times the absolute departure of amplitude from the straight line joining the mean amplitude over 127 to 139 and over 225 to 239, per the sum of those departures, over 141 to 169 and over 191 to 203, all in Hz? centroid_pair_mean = 177.5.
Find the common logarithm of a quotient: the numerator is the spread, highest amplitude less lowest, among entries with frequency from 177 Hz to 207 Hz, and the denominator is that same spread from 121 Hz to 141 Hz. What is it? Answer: 0.41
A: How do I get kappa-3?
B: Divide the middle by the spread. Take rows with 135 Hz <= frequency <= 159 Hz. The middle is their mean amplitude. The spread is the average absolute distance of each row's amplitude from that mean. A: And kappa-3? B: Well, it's 57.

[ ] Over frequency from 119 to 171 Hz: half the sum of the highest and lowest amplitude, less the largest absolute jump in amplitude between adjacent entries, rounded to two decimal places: 3.39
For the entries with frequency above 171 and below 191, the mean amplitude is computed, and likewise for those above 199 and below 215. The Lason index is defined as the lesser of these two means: 3.58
